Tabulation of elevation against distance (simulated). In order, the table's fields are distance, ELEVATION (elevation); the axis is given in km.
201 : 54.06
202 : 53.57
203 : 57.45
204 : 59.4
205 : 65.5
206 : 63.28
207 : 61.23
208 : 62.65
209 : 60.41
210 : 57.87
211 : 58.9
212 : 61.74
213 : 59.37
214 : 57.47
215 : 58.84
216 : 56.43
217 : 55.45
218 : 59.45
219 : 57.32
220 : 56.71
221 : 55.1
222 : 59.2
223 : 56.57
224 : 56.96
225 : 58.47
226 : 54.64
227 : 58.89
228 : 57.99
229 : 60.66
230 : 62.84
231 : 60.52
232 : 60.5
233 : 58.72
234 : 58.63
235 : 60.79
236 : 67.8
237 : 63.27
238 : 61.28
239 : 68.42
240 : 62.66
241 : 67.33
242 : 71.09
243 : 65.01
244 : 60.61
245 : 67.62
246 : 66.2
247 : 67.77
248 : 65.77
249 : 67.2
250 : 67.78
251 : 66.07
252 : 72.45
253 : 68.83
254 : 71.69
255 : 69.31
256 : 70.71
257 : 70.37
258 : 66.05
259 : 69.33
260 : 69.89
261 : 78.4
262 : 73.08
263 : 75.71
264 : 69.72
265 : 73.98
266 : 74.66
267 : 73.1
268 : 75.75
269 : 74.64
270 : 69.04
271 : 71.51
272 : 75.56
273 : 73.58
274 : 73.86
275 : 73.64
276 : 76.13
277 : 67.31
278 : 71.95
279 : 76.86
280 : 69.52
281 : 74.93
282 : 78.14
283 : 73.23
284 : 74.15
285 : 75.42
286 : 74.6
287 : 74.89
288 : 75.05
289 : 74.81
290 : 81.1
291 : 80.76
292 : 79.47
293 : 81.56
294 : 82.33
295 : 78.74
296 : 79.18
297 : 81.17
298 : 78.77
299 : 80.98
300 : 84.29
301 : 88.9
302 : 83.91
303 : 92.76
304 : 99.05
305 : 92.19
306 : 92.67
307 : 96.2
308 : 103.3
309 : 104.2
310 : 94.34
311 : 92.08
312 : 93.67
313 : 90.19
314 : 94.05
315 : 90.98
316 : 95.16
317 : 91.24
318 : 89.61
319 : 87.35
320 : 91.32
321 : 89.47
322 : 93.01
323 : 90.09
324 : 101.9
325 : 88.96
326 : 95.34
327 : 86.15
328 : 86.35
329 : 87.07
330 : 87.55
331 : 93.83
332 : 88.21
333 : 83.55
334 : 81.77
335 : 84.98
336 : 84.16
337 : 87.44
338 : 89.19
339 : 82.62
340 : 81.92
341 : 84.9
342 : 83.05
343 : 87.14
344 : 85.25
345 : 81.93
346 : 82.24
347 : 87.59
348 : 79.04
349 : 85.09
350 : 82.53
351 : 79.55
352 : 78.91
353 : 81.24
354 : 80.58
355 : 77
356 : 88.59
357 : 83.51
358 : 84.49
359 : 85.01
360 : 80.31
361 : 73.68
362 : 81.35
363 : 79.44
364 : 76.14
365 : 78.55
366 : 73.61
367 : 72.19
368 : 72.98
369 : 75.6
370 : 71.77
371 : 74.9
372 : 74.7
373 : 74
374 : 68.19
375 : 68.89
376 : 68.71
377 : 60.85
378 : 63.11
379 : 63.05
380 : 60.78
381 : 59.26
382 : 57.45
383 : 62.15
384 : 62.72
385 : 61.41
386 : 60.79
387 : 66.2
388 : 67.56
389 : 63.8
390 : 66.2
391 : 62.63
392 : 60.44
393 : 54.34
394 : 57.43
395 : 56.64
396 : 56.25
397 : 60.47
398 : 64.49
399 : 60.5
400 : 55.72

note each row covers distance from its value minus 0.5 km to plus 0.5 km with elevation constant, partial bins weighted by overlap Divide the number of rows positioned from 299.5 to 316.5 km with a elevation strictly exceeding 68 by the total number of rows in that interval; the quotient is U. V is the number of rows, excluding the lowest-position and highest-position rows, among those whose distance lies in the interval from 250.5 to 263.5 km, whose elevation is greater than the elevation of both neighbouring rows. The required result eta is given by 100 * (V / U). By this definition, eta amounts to 400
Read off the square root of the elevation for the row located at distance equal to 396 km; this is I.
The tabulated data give 7.5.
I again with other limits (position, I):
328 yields 9.3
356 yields 9.4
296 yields 8.9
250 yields 8.2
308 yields 10.2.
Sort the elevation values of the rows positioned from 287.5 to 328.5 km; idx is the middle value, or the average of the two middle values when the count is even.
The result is 90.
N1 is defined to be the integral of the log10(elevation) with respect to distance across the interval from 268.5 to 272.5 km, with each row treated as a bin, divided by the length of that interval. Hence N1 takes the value 1.86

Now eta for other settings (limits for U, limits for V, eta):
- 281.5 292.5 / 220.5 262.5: 1400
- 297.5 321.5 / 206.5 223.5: 500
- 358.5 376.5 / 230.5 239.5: 100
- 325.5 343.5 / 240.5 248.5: 300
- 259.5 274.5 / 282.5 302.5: 600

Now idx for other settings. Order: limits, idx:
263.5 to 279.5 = 74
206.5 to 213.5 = 60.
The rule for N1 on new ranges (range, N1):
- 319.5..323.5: 1.96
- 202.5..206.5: 1.79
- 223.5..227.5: 1.76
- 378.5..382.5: 1.78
